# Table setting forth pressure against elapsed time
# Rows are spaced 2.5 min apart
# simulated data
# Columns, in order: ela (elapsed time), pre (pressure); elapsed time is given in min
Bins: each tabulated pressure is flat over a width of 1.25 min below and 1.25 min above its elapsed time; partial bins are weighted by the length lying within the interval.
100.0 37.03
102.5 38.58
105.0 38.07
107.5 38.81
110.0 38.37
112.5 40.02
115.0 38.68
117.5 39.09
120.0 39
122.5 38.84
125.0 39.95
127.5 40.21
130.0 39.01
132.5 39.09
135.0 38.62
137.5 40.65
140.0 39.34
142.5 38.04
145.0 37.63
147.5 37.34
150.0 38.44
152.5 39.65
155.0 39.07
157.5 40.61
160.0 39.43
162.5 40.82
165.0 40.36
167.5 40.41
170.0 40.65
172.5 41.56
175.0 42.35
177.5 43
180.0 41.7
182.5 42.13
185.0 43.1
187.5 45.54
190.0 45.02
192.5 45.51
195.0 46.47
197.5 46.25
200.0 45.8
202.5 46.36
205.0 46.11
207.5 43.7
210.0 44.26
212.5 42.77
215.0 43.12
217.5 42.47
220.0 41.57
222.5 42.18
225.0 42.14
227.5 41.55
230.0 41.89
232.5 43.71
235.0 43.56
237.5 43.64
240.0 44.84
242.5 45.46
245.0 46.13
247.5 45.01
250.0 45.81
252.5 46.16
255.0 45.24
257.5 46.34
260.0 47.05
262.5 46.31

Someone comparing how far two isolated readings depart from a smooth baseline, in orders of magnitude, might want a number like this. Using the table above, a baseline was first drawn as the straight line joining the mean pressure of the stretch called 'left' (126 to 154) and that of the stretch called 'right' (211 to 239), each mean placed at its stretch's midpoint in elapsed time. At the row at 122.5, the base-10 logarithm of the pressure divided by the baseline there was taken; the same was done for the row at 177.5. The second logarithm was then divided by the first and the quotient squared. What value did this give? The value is 11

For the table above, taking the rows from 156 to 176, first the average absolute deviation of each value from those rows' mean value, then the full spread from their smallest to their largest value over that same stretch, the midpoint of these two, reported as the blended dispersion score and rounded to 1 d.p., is 1.8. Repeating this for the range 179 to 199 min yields 3.2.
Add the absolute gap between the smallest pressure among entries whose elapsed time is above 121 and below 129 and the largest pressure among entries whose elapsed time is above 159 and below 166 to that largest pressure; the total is 43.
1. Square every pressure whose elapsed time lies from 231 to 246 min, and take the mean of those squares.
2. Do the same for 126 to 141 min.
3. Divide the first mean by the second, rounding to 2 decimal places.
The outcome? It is 1.27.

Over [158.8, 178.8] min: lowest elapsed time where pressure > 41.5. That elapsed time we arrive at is 172.5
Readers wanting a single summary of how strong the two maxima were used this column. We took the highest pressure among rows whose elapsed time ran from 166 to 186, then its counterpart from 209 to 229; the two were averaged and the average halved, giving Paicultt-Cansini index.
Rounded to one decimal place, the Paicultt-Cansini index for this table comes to 21.8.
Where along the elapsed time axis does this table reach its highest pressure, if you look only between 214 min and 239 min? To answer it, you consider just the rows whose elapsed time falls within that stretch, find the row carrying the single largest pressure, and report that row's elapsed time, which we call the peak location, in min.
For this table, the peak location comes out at 232.5 min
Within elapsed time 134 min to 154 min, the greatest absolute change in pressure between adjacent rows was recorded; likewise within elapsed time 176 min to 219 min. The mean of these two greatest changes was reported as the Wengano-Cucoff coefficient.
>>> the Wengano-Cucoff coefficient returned 2.2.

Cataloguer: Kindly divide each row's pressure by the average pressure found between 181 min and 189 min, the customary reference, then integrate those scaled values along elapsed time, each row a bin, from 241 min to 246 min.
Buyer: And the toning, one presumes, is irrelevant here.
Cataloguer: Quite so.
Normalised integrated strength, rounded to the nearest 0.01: 5.25 min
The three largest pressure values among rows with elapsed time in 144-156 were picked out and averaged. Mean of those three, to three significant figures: 39.1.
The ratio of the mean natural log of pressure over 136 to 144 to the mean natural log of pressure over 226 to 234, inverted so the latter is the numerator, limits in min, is 1.02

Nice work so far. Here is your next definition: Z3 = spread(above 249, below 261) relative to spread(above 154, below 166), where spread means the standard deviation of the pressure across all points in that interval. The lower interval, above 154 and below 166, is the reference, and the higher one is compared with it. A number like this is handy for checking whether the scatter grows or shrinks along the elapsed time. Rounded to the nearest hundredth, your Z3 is 0.87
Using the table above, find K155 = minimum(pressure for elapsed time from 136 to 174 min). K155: 37.34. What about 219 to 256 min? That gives 41.55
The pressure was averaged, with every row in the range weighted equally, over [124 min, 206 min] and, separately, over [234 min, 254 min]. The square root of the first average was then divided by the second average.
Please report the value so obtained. 0.143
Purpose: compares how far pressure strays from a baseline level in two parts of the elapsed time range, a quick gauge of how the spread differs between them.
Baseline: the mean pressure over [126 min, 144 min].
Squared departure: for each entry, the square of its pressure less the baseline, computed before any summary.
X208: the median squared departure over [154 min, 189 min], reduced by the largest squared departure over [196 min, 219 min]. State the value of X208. -46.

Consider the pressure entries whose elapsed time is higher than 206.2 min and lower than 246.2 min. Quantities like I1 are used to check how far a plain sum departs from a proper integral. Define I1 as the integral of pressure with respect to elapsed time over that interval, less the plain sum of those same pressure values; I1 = 1039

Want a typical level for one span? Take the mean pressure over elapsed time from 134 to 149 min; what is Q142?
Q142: 38.6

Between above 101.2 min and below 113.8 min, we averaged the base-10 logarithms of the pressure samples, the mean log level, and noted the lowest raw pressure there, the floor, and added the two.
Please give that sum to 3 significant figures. 39.7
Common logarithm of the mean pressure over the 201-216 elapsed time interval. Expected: 1.65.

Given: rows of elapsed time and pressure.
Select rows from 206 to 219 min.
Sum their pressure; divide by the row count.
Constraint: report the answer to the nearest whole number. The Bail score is 43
